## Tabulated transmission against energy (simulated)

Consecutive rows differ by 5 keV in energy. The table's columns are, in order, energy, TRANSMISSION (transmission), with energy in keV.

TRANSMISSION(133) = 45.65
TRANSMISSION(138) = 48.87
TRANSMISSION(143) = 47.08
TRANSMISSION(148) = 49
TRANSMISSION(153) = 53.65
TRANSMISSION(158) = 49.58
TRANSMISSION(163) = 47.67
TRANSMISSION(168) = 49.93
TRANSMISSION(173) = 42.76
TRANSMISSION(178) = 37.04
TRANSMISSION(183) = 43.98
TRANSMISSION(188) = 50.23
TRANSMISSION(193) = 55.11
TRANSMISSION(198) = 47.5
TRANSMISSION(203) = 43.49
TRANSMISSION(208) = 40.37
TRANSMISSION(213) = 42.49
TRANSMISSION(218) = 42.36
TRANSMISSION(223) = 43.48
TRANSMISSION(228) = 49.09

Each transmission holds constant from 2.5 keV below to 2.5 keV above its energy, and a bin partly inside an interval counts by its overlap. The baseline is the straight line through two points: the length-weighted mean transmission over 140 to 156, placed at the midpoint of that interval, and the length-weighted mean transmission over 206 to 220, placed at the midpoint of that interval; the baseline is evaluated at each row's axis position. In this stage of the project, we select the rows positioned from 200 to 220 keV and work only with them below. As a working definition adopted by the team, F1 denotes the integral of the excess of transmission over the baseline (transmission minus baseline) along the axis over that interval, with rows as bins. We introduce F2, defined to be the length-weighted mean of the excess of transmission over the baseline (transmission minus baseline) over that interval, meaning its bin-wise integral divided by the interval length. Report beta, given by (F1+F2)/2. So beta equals 2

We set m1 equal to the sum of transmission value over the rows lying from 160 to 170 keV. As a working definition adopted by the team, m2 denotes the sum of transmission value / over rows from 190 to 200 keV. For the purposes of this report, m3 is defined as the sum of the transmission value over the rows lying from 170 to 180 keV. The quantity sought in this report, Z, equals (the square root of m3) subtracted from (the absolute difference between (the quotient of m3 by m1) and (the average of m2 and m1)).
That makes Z 90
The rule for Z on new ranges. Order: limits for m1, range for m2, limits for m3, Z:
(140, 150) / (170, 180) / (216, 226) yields 78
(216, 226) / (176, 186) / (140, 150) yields 73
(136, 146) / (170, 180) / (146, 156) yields 77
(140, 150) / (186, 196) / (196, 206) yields 90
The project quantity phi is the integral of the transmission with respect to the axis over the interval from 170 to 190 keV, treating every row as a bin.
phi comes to 870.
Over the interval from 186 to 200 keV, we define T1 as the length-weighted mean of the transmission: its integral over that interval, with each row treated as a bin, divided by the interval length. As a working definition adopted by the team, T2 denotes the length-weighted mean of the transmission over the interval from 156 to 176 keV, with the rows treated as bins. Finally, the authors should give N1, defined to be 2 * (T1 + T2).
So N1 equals 197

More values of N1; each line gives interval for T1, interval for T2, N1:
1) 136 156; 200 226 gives 185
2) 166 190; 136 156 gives 188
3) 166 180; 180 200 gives 184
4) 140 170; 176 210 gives 190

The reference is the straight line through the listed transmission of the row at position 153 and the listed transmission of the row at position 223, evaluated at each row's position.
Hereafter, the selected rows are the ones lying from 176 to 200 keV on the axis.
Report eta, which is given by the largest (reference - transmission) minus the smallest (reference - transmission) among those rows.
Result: 20.2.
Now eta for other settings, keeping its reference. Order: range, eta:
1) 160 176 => 6.4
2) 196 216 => 5.7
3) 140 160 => 8.0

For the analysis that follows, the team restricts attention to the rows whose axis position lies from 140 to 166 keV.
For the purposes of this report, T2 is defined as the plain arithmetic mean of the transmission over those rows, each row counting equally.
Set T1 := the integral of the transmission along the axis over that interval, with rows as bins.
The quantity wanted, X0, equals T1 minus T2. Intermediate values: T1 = 1284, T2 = 49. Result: 1235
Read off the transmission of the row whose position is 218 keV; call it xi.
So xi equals 42.36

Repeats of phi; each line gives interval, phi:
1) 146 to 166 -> 1000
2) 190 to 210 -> 937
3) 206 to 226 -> 848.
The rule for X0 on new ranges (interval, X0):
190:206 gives 727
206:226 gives 806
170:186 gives 628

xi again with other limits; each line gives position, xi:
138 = 48.87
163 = 47.67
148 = 49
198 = 47.5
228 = 49.09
